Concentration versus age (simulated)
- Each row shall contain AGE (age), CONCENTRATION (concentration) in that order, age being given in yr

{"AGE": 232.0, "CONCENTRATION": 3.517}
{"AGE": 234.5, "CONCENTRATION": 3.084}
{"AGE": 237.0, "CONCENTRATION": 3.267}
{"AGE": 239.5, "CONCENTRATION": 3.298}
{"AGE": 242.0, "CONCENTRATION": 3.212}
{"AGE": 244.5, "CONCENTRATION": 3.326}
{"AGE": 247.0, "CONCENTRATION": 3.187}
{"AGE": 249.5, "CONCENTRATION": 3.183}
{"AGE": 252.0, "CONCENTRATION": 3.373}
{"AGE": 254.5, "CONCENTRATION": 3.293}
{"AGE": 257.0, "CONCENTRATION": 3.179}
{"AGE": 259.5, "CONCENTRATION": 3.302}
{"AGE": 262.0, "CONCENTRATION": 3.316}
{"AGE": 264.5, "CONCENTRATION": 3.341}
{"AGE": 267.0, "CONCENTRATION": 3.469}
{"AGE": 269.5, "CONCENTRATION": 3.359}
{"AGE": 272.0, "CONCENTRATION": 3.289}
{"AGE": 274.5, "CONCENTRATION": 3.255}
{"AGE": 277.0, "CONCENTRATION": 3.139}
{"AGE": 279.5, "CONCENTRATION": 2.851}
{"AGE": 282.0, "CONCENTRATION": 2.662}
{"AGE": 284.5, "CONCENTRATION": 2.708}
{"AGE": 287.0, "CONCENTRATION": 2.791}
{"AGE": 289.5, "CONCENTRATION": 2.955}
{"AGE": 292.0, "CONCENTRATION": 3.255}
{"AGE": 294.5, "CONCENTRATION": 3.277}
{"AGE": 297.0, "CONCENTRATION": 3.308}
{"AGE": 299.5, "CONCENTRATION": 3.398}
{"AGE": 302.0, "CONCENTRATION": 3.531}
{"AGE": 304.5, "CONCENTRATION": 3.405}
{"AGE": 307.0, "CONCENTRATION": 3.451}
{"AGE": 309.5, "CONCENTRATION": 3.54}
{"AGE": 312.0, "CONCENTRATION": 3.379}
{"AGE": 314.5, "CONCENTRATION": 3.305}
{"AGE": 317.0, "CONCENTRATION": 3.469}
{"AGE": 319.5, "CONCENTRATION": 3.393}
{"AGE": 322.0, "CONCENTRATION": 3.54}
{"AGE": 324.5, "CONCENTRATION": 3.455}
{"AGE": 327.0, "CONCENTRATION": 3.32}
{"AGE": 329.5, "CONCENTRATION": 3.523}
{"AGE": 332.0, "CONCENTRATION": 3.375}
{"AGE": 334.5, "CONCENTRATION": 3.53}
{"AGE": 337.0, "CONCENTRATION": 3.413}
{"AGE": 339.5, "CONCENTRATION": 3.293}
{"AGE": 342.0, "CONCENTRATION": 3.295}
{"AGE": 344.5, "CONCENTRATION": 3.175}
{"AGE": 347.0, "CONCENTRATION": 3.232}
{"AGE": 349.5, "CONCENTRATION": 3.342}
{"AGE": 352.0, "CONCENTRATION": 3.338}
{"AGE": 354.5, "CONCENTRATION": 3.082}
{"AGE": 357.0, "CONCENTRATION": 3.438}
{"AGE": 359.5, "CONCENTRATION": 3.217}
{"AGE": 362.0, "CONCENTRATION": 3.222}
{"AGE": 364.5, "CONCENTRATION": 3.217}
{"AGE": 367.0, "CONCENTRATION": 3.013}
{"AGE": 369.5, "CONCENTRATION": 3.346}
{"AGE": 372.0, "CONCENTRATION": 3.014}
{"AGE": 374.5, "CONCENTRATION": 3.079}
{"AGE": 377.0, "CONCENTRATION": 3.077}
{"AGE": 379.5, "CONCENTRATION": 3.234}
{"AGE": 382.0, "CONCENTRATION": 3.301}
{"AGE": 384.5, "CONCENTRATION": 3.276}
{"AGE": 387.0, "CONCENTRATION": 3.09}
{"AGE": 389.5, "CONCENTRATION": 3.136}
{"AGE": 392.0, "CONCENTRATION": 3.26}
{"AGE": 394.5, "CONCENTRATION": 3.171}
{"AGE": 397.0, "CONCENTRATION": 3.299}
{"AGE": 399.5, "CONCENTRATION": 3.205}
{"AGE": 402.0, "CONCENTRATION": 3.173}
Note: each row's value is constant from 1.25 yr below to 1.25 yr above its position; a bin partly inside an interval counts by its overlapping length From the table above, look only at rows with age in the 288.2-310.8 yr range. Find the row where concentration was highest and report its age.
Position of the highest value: 309.5 yr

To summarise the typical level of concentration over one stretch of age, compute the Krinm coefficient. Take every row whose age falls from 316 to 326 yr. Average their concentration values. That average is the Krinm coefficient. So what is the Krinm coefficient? 3.46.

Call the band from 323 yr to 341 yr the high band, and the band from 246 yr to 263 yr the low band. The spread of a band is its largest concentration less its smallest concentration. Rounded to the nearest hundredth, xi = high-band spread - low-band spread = 0.04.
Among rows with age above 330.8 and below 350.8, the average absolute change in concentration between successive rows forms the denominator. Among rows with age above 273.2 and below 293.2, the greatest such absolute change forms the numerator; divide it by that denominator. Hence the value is 3.1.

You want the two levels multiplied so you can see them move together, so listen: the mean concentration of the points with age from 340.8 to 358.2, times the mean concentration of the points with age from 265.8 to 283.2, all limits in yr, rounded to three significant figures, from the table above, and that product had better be 10.3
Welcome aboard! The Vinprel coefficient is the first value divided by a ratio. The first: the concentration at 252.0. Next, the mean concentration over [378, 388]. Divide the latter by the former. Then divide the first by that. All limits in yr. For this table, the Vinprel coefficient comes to 3.53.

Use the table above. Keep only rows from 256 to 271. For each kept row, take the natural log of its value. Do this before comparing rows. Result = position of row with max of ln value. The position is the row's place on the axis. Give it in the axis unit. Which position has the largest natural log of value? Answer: 267.0 yr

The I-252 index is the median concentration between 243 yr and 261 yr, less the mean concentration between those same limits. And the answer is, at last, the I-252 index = 0.030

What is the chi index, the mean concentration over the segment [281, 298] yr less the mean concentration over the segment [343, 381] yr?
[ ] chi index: -0.21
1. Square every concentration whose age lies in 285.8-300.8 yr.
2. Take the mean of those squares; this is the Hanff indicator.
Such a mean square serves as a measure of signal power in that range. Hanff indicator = 10.1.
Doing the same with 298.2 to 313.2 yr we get 11.9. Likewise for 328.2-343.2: 11.6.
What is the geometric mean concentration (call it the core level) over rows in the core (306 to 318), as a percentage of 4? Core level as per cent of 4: 86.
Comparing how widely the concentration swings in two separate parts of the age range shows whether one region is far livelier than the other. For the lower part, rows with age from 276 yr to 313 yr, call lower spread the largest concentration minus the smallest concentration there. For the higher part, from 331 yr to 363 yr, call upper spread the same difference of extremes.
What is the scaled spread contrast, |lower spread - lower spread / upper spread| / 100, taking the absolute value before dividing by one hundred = 0.011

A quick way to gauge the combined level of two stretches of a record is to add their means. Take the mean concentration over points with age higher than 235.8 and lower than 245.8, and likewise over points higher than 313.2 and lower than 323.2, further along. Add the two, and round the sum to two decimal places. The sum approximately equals 6.70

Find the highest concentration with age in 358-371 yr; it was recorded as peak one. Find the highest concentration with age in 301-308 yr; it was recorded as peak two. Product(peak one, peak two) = 11.81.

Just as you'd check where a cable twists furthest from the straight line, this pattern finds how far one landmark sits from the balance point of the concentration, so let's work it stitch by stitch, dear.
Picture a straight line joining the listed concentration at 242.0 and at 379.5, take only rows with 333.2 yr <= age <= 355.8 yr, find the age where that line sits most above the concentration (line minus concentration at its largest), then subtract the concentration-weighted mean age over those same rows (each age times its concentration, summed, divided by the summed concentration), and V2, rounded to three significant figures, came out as 10.2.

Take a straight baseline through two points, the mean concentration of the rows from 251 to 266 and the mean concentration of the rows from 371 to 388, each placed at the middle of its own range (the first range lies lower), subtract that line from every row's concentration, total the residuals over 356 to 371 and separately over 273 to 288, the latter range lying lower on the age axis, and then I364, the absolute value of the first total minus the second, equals 2.6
